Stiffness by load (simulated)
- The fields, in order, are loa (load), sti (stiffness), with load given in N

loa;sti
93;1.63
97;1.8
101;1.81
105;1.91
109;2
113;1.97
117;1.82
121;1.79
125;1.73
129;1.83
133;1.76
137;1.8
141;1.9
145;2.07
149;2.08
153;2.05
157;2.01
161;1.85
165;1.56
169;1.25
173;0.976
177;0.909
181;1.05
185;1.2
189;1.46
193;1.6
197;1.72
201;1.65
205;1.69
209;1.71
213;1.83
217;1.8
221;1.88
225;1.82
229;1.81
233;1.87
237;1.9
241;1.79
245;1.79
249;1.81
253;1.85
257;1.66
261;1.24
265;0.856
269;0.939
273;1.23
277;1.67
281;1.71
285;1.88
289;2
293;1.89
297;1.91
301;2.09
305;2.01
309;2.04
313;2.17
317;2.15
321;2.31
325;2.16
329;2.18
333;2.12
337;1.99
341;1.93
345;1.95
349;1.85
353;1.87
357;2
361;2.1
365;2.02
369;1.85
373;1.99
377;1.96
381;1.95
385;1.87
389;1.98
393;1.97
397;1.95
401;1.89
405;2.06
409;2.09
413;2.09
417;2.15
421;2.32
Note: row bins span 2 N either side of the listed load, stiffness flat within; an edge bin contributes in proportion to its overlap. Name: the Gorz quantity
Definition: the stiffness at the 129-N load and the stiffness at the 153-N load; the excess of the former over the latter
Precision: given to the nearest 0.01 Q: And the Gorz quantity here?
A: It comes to -0.22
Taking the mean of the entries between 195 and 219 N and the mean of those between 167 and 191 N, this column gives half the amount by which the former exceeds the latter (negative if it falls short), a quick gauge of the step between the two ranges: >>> 0.30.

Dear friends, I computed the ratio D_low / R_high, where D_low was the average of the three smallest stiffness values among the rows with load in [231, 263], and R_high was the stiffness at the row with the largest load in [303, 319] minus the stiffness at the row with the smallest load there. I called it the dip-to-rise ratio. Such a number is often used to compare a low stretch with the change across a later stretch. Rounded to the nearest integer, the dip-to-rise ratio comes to 11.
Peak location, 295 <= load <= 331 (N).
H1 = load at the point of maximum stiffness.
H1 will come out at 321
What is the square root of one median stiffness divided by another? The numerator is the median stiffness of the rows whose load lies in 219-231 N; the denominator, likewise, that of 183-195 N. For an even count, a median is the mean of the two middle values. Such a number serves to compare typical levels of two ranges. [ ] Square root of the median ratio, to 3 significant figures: 1.12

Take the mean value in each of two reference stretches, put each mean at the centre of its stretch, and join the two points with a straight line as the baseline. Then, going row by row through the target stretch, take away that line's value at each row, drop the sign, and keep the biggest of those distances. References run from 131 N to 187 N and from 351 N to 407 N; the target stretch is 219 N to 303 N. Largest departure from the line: 0.92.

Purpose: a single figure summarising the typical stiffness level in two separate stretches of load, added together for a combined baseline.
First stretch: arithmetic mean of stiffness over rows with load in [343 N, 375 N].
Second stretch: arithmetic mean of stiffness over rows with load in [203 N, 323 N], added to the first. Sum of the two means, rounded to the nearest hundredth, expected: 3.73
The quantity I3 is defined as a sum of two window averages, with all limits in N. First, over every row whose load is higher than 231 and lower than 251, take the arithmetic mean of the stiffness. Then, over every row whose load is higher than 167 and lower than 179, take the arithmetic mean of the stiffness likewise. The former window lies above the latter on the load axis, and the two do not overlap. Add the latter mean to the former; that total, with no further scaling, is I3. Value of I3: 2.9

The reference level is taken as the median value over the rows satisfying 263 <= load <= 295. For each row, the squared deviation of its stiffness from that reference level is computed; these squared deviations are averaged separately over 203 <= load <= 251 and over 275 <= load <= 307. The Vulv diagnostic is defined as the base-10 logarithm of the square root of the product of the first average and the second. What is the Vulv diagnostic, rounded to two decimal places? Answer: -1.49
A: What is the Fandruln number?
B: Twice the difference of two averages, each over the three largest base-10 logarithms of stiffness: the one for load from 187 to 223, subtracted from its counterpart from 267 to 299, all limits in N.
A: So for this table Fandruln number 0.044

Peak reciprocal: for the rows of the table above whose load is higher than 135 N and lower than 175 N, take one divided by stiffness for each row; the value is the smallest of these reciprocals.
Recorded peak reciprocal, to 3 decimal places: 0.481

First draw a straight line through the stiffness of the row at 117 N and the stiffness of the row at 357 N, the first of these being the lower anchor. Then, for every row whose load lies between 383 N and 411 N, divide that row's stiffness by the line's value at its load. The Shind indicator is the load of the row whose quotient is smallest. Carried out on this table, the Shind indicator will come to 385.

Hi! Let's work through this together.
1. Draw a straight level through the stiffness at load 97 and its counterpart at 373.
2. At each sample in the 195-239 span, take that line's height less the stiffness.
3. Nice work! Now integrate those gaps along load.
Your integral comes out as 4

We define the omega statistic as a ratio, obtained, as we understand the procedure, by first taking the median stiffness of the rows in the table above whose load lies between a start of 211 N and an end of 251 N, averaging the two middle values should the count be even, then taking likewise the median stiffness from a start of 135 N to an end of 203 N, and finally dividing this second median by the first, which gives 0.91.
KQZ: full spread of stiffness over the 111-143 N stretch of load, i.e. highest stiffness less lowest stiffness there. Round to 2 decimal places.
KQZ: 0.24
